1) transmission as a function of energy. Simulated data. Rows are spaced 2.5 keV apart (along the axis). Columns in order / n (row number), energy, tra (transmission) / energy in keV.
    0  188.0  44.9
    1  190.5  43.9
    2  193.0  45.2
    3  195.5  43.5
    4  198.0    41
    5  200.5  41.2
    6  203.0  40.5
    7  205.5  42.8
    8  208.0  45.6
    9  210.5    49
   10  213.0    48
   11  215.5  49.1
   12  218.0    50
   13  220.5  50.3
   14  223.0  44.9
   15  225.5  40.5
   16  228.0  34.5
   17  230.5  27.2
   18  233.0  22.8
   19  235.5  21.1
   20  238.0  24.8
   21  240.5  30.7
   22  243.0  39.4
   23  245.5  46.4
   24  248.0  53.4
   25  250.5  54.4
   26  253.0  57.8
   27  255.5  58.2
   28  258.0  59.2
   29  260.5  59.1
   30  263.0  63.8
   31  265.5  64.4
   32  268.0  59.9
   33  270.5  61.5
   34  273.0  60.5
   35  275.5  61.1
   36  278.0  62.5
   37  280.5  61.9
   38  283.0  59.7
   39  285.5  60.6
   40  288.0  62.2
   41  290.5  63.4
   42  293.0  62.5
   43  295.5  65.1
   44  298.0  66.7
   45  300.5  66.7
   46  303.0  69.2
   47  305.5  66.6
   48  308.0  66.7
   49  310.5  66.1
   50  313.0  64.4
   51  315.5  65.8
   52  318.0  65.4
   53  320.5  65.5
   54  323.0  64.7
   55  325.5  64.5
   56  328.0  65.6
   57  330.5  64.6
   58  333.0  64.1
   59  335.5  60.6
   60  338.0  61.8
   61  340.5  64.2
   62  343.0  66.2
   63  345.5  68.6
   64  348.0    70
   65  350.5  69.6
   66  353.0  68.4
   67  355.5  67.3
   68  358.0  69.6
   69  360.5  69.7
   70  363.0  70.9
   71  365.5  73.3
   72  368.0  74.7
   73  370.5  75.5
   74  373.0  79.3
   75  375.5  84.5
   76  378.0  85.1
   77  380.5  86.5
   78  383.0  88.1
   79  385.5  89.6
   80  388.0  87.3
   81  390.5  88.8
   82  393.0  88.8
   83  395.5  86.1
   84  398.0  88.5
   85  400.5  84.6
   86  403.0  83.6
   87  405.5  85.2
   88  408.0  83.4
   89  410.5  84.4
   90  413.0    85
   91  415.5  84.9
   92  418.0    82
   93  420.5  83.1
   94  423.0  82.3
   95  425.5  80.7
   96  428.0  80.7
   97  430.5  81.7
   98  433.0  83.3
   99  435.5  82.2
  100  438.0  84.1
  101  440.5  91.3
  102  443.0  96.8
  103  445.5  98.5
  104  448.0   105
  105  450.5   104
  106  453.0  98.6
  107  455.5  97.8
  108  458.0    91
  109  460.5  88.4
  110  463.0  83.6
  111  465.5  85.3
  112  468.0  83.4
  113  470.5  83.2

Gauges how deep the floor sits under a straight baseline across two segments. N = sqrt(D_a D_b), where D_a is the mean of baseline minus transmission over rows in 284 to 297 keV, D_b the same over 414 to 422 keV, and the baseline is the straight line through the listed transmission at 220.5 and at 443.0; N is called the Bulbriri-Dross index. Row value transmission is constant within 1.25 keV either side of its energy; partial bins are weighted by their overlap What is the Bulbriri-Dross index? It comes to 4.2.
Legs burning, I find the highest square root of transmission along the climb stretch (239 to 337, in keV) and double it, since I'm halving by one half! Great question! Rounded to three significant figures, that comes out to 16.6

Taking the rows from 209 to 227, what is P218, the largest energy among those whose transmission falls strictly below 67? 225.5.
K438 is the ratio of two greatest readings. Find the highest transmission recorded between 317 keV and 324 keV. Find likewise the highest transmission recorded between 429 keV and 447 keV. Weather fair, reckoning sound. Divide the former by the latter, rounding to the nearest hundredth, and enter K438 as 0.66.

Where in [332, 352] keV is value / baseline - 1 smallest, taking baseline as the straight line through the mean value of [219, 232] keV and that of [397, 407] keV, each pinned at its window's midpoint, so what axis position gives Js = 335.5 keV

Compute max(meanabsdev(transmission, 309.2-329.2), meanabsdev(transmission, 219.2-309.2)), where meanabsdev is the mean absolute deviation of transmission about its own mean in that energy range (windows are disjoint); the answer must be 12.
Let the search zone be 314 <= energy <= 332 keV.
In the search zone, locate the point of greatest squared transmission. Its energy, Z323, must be 315.5 keV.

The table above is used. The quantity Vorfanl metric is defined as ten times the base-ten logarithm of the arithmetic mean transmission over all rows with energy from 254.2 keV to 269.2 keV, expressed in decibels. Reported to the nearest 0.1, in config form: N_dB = 17.8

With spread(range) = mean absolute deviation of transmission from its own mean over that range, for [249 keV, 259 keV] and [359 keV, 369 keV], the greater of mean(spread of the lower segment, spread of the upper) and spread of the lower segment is 1.7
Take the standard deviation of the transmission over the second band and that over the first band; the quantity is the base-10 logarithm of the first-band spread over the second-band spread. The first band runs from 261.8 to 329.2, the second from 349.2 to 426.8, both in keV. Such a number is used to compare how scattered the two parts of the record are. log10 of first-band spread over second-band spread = -0.46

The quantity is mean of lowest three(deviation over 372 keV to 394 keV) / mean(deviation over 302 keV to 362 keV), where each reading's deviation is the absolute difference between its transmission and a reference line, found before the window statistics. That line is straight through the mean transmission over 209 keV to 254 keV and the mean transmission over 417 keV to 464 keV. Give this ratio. 2.6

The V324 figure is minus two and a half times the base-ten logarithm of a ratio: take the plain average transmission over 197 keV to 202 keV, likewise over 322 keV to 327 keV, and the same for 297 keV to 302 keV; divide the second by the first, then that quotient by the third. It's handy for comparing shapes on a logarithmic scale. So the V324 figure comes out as 4.07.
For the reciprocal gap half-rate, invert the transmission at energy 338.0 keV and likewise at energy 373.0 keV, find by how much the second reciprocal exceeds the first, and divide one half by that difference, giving -140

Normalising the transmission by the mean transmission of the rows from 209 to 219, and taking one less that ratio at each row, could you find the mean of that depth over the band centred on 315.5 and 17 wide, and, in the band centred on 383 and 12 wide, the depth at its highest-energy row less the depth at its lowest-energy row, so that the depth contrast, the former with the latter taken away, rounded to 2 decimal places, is -0.29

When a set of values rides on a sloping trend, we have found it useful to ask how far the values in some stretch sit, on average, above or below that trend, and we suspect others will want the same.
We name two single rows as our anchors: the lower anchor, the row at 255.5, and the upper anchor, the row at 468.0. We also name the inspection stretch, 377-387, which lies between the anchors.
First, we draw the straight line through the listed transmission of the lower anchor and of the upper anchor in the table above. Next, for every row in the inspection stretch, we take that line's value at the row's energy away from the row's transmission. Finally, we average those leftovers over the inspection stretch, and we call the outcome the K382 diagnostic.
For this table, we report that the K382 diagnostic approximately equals 14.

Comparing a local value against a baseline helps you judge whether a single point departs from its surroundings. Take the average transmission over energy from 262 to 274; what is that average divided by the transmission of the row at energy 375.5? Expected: 0.73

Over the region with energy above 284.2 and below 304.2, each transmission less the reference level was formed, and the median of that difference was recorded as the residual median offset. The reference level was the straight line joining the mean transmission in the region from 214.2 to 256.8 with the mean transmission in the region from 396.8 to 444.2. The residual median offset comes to 9.3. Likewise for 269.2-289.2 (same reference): 10.1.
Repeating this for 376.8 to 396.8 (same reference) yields 10.9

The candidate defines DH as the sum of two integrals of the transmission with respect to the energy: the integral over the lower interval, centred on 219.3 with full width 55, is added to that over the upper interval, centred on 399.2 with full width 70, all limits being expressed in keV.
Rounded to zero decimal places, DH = 8049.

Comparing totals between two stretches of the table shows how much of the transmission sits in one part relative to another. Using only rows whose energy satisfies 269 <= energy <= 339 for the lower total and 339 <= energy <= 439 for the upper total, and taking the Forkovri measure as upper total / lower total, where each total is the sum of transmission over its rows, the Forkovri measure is 1.8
